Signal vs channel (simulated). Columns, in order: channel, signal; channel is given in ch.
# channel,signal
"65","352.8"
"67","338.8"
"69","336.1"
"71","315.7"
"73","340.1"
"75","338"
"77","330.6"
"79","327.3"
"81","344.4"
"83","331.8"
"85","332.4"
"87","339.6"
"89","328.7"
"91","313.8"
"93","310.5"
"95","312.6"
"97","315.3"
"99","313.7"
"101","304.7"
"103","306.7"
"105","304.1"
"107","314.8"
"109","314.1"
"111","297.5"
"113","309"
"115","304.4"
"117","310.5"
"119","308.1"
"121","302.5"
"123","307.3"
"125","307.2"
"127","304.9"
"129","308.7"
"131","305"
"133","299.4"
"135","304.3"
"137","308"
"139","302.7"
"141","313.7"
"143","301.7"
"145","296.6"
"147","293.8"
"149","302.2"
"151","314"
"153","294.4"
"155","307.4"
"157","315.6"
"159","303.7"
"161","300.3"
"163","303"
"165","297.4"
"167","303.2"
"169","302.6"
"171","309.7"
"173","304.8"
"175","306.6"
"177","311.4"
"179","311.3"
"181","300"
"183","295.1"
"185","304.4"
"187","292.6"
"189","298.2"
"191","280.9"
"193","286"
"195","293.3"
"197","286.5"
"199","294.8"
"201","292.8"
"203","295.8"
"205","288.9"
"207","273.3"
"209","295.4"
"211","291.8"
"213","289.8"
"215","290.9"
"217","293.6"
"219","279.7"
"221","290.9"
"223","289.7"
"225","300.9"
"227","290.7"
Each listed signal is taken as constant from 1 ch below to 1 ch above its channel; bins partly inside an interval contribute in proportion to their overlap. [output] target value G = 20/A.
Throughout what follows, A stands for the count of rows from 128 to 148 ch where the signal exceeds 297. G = 2.5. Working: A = 8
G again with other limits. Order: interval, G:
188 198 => 20.0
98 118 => 2.0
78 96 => 2.2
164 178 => 2.9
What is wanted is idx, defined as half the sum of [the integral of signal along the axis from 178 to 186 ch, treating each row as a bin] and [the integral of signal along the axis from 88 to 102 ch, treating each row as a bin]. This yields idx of 3410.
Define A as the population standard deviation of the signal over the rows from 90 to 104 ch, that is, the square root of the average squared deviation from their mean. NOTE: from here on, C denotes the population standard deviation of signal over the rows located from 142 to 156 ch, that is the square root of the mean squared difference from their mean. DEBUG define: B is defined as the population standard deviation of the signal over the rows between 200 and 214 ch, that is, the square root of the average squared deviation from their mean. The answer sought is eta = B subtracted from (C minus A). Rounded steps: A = 3.7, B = 7.1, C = 6.8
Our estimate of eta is -4.0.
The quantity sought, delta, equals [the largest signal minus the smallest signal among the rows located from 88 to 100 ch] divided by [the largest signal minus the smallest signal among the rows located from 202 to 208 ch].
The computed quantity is 0.8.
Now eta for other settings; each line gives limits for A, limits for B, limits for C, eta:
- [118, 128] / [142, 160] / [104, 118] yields -3.8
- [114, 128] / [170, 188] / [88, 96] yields -1.7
